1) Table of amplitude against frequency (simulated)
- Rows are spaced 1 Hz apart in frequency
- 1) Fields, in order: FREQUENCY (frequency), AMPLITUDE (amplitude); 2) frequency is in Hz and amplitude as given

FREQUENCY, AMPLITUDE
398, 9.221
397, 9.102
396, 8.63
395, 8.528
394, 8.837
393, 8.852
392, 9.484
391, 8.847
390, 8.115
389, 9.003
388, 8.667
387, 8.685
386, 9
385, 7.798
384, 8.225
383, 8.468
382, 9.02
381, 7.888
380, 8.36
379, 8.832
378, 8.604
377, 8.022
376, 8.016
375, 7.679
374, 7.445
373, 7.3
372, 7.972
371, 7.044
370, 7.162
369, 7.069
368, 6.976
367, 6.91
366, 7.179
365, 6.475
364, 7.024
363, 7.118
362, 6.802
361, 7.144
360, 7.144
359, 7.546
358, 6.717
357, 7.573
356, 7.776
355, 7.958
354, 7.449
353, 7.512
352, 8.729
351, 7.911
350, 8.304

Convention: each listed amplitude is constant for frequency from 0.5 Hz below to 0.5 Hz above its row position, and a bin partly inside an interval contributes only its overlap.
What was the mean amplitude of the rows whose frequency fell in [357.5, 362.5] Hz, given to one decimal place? 7.1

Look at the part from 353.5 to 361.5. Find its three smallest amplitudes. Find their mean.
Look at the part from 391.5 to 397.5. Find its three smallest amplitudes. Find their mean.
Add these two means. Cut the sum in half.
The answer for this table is 7.83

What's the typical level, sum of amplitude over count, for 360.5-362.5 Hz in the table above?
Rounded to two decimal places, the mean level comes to 6.97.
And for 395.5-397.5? 8.87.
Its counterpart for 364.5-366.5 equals 6.83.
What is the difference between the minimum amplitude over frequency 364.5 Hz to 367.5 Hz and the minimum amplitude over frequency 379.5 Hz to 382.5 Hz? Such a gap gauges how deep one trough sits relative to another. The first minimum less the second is -1.4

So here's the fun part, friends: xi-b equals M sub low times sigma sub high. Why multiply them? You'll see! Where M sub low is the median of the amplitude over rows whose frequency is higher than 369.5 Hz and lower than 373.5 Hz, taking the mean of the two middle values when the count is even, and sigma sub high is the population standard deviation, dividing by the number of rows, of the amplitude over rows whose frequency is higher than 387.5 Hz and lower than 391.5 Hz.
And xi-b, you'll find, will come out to 2.4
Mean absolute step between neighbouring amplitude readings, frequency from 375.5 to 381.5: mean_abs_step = 0.35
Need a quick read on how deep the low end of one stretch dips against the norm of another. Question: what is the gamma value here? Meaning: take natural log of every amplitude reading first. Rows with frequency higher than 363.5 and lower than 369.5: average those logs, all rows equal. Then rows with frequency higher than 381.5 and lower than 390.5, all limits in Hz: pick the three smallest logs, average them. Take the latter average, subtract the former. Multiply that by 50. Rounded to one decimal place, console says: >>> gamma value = 7.4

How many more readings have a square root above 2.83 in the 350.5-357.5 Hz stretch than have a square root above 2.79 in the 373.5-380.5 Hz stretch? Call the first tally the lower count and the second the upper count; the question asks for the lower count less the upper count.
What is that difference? -4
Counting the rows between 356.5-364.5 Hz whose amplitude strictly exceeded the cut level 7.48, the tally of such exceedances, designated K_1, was 2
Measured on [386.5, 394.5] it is 8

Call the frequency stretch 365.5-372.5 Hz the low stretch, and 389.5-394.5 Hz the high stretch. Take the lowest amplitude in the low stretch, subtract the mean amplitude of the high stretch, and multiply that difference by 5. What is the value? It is -10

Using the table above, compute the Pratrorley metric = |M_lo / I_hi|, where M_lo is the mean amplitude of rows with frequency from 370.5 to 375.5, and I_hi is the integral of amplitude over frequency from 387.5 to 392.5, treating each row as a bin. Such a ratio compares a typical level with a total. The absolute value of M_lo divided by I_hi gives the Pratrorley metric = 0.170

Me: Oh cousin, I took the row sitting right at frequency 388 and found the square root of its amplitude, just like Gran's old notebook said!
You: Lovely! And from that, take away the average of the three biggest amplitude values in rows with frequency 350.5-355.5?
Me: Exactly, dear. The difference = -5.26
